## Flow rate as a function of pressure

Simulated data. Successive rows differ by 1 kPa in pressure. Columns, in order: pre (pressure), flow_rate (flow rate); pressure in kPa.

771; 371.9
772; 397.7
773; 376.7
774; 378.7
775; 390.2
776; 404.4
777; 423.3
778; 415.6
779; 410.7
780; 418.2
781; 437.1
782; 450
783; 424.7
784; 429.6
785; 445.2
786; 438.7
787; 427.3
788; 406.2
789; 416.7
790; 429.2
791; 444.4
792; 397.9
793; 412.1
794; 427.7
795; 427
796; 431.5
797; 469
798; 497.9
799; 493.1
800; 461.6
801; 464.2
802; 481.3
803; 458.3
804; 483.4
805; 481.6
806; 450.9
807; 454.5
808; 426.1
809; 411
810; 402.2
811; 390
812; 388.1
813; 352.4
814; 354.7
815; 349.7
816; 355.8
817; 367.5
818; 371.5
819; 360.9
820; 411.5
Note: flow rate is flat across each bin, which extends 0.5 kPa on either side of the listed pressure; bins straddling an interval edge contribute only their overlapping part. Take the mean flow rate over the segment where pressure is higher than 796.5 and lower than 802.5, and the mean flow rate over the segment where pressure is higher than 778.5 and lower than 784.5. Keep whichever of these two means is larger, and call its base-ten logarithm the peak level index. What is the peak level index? 2.68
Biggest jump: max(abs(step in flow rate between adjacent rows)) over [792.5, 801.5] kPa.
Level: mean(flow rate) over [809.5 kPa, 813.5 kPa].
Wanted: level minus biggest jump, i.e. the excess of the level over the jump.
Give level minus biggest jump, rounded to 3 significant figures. 346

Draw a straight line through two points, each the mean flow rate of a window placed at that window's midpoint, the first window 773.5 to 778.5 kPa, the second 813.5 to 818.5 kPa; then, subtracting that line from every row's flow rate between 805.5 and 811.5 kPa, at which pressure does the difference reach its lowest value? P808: 811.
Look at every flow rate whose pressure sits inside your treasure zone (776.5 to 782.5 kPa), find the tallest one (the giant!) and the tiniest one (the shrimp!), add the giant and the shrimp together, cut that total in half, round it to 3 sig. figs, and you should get 430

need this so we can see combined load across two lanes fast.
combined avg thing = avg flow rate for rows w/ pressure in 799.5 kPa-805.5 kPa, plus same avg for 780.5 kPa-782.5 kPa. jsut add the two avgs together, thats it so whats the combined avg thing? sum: 915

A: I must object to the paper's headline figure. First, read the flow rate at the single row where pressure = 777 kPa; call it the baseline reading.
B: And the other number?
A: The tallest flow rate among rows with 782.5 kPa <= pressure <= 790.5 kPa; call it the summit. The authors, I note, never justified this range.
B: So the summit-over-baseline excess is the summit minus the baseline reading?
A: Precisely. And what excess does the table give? 22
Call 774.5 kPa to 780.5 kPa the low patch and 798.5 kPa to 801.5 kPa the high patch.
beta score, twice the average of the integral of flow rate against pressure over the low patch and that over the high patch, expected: 3881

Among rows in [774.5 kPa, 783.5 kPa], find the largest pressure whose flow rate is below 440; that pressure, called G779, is 783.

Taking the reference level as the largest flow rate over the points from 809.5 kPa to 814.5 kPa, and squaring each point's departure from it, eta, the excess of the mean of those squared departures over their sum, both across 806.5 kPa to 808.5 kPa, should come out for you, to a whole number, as -1653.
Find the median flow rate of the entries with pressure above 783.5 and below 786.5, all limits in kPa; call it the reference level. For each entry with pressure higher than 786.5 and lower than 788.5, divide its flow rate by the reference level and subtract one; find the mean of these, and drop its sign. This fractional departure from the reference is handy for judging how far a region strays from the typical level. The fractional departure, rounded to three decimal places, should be 0.050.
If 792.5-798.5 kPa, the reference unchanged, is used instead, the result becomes 0.013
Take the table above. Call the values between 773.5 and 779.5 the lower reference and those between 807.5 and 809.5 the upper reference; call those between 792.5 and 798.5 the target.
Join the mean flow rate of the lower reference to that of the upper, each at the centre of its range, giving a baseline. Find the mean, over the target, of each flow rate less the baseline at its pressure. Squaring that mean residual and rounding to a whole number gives 1001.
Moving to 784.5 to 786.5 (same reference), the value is 1155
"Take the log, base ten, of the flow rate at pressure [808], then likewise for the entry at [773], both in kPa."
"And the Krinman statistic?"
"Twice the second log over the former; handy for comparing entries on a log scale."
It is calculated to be 1.96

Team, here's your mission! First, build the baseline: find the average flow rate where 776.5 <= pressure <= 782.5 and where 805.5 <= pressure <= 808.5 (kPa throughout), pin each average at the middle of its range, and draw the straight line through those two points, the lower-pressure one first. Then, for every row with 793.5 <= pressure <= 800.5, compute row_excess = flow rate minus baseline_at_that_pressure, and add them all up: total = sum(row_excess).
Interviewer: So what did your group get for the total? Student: 147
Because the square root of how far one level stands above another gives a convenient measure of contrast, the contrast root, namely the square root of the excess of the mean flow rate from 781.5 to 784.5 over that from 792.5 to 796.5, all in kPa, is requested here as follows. 3.2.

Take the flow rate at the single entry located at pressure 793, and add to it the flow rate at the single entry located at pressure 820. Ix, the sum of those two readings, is 824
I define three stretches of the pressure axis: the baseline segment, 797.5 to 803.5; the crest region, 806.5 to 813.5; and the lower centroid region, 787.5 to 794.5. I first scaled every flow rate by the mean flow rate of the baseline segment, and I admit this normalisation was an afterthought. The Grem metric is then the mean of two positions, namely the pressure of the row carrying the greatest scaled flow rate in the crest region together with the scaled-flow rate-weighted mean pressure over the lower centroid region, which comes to 799.0 kPa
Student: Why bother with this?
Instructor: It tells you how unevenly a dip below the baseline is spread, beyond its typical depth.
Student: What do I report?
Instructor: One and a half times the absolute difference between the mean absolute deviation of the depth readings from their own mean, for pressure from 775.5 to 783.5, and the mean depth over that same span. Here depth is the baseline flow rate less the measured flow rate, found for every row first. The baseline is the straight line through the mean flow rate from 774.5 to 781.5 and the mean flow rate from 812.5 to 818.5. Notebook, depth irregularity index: 37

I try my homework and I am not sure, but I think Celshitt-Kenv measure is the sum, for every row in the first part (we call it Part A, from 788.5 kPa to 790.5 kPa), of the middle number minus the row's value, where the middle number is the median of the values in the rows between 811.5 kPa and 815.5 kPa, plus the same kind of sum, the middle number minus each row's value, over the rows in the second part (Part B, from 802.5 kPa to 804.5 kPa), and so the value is -373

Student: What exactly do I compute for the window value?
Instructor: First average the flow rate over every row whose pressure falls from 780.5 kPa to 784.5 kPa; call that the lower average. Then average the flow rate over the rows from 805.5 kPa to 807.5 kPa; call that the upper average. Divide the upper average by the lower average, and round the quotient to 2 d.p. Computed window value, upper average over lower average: 1.04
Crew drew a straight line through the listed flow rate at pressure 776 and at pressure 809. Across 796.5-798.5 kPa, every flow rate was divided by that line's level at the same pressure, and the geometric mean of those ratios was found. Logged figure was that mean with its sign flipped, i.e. -1.18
